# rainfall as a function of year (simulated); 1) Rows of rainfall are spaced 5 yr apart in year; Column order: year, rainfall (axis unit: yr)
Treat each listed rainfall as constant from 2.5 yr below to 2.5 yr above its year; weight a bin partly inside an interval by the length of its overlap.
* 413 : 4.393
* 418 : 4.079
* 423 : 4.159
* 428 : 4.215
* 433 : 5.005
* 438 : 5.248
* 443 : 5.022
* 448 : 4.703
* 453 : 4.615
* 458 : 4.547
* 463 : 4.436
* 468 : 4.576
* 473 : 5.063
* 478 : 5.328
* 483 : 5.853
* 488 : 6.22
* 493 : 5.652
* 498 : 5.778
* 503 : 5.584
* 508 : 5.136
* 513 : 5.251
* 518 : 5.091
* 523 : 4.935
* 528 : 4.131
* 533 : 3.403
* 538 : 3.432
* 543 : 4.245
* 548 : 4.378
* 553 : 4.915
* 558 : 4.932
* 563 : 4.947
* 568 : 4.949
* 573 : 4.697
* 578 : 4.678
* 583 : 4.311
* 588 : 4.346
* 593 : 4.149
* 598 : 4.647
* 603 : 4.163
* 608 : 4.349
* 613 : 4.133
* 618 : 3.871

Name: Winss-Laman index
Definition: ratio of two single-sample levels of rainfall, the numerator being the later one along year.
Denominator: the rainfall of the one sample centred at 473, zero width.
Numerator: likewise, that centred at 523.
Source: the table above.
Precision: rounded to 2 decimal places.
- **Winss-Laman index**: 0.97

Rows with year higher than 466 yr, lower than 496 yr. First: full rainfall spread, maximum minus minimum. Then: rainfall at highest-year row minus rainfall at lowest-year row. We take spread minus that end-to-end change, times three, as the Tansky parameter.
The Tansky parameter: 1.7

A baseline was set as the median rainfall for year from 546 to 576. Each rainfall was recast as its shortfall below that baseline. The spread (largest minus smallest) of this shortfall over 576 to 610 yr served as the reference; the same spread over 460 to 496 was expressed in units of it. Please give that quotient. 3.4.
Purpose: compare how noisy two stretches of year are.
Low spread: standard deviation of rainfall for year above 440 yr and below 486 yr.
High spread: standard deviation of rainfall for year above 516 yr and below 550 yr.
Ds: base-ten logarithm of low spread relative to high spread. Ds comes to -0.15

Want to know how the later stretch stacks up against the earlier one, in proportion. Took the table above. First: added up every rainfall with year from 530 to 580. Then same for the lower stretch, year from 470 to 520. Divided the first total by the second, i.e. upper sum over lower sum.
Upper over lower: 0.81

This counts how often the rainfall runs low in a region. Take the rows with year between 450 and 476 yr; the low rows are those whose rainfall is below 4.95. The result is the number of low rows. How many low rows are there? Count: 4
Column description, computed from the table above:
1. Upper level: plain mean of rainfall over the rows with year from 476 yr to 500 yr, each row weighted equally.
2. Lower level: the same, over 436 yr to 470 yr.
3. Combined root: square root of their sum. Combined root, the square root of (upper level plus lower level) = 3.24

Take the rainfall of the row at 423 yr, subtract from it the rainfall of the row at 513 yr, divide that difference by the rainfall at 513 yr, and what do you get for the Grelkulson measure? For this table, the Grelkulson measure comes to -0.2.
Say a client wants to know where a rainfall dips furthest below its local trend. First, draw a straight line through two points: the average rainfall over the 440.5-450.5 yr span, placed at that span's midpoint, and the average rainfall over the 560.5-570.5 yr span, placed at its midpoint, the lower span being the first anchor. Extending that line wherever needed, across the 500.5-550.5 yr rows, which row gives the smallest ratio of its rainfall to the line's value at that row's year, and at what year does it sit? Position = 533 yr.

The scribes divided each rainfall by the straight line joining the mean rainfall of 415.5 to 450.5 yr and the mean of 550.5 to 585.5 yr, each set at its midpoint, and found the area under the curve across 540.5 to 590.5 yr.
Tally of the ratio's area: 49 yr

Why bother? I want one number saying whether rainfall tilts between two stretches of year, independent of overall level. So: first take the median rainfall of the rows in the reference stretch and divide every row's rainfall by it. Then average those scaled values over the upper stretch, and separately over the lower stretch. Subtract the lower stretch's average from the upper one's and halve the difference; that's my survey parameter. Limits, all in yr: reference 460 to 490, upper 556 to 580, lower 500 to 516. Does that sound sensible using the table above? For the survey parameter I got -0.05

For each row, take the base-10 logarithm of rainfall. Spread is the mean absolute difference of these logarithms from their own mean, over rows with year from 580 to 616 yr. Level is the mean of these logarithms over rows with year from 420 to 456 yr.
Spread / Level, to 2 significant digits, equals 0.019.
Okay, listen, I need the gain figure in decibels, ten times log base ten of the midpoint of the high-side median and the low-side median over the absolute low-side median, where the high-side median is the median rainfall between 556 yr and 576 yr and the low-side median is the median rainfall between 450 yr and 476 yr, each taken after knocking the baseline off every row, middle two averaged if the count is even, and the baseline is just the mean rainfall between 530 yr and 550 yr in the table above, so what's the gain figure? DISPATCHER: 1.0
